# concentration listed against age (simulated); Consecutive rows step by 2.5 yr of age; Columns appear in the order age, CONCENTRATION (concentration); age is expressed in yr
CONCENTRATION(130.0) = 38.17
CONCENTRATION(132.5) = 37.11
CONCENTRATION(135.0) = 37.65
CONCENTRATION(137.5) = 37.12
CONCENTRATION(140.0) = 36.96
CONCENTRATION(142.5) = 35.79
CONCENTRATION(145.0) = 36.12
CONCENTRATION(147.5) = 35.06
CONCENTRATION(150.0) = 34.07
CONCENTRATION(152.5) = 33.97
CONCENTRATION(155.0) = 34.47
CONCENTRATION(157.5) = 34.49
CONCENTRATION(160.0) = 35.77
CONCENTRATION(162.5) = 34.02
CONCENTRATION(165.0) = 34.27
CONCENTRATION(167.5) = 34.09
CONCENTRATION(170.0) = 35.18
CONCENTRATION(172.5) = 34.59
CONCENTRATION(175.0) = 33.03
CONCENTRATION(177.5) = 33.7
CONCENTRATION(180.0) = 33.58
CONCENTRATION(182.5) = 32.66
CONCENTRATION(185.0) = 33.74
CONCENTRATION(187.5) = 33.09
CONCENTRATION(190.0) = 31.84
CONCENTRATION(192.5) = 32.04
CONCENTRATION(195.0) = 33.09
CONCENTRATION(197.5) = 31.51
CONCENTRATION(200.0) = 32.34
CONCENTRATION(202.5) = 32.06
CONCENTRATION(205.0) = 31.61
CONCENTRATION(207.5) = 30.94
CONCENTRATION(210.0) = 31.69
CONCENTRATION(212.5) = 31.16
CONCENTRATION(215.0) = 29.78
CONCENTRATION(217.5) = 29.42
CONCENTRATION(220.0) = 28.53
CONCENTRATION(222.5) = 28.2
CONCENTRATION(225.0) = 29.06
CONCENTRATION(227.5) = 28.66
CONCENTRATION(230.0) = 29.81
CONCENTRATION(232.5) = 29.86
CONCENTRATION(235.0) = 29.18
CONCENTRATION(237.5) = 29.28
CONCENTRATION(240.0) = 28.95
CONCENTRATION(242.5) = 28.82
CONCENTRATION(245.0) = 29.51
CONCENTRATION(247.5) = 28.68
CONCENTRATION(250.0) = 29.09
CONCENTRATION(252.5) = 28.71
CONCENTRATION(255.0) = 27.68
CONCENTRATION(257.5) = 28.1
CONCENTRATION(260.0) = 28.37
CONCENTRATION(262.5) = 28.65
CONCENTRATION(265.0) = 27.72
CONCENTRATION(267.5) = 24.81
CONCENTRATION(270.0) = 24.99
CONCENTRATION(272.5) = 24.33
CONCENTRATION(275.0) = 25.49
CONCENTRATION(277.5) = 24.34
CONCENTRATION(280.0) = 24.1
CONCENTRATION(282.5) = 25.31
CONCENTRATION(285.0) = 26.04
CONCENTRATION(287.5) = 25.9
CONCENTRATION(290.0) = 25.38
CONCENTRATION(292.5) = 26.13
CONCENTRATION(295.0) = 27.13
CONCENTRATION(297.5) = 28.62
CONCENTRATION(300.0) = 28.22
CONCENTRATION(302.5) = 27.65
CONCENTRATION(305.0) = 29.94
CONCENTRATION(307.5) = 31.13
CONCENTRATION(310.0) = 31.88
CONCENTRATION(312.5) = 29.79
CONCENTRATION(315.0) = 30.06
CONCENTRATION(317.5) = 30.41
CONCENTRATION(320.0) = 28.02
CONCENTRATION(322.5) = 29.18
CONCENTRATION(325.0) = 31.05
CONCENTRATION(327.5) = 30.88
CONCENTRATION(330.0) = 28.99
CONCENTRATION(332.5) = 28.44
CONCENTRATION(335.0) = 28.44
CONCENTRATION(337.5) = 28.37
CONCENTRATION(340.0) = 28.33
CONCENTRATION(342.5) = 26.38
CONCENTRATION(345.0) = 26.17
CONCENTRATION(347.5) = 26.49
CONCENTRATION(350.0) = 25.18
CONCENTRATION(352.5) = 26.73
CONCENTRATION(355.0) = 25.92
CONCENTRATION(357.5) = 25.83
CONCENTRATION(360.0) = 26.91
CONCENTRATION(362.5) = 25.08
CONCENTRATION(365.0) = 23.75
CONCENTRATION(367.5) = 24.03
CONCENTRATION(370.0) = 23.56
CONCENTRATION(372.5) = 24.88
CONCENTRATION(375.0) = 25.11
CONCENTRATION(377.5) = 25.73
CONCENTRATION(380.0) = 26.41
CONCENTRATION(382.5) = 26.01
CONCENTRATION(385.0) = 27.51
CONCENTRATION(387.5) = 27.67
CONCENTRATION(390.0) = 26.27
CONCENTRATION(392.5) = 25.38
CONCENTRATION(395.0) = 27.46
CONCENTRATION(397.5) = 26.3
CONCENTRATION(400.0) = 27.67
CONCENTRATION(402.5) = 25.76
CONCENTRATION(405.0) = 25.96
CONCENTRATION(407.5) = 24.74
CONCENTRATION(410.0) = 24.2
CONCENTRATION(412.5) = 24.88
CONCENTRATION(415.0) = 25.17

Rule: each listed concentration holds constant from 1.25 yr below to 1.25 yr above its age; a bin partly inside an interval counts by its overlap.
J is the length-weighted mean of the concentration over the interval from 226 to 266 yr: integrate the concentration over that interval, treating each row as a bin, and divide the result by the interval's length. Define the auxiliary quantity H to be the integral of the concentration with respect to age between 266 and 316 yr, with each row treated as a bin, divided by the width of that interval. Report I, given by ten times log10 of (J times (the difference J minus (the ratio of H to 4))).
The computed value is 28.0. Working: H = 27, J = 28.8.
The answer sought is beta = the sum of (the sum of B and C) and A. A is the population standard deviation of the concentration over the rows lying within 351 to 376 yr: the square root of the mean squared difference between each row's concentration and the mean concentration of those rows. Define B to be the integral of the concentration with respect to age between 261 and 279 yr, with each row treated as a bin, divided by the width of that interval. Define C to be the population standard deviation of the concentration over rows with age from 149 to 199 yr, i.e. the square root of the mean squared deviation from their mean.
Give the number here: 28.0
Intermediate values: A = 1.12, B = 25.8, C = 1.06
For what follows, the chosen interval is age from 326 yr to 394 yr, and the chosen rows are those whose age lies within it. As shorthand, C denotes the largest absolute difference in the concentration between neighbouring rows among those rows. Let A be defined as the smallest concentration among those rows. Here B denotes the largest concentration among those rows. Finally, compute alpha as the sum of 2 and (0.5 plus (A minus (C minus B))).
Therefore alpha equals 55.0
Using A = 23.56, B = 30.88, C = 1.95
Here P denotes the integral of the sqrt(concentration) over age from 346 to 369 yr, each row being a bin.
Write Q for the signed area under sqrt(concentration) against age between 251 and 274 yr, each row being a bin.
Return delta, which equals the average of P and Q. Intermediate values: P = 116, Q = 120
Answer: 118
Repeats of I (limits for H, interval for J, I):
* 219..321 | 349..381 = 26.7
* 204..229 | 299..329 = 28.3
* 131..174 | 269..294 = 26.2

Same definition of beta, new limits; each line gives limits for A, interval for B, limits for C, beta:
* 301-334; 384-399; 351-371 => 29.2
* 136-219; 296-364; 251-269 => 31.4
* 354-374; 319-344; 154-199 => 31.0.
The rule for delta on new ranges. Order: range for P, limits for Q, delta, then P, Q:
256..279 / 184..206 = 122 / 118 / 125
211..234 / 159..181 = 127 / 125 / 129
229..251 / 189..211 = 122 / 119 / 124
